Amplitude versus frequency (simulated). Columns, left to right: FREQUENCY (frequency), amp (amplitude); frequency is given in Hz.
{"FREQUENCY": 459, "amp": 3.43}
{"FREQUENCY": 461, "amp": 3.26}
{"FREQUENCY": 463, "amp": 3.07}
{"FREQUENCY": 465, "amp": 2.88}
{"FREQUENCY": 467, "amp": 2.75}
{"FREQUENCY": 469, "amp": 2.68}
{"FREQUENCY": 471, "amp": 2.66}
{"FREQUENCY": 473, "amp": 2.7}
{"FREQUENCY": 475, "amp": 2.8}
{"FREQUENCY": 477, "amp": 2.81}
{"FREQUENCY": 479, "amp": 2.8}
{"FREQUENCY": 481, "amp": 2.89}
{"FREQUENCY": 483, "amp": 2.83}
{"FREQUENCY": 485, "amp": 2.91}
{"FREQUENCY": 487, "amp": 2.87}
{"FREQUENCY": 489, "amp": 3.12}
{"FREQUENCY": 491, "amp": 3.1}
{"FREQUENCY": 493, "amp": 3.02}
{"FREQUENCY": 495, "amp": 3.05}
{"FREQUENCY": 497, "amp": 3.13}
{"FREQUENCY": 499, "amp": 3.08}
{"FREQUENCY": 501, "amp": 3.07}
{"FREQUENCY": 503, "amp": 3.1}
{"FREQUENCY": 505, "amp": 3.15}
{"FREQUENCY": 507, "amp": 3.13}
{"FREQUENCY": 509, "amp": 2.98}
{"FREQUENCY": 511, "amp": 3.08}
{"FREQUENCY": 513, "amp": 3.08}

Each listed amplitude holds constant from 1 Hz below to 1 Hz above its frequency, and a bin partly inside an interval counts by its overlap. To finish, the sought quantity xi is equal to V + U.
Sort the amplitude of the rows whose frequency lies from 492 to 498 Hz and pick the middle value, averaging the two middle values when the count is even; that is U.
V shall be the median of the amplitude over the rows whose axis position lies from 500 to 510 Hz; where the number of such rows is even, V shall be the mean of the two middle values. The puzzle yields 6.15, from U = 3.05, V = 3.100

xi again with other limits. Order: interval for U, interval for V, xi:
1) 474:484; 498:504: 5.89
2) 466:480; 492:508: 5.84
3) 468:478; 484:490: 5.61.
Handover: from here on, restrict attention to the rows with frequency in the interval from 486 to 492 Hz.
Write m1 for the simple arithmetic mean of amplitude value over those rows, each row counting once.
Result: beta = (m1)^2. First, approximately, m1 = 3.0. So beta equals 9.2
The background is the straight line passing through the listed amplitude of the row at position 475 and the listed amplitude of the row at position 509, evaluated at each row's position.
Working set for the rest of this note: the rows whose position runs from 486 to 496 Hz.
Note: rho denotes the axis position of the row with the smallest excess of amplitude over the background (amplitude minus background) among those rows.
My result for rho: 487 Hz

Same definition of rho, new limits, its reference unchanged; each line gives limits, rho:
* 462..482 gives 471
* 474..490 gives 479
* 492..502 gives 493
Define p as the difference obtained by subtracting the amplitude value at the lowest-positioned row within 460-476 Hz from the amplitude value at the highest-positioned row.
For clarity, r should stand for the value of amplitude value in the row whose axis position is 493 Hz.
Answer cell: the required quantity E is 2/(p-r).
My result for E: -0.575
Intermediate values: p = -0.46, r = 3.02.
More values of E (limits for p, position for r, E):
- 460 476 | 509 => -0.581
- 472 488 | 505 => -0.671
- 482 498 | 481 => -0.772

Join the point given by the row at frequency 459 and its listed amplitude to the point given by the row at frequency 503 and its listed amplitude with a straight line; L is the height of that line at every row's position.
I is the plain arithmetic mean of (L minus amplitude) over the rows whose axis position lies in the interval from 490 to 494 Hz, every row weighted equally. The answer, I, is 0.1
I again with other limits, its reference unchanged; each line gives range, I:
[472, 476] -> 0.6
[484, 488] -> 0.3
